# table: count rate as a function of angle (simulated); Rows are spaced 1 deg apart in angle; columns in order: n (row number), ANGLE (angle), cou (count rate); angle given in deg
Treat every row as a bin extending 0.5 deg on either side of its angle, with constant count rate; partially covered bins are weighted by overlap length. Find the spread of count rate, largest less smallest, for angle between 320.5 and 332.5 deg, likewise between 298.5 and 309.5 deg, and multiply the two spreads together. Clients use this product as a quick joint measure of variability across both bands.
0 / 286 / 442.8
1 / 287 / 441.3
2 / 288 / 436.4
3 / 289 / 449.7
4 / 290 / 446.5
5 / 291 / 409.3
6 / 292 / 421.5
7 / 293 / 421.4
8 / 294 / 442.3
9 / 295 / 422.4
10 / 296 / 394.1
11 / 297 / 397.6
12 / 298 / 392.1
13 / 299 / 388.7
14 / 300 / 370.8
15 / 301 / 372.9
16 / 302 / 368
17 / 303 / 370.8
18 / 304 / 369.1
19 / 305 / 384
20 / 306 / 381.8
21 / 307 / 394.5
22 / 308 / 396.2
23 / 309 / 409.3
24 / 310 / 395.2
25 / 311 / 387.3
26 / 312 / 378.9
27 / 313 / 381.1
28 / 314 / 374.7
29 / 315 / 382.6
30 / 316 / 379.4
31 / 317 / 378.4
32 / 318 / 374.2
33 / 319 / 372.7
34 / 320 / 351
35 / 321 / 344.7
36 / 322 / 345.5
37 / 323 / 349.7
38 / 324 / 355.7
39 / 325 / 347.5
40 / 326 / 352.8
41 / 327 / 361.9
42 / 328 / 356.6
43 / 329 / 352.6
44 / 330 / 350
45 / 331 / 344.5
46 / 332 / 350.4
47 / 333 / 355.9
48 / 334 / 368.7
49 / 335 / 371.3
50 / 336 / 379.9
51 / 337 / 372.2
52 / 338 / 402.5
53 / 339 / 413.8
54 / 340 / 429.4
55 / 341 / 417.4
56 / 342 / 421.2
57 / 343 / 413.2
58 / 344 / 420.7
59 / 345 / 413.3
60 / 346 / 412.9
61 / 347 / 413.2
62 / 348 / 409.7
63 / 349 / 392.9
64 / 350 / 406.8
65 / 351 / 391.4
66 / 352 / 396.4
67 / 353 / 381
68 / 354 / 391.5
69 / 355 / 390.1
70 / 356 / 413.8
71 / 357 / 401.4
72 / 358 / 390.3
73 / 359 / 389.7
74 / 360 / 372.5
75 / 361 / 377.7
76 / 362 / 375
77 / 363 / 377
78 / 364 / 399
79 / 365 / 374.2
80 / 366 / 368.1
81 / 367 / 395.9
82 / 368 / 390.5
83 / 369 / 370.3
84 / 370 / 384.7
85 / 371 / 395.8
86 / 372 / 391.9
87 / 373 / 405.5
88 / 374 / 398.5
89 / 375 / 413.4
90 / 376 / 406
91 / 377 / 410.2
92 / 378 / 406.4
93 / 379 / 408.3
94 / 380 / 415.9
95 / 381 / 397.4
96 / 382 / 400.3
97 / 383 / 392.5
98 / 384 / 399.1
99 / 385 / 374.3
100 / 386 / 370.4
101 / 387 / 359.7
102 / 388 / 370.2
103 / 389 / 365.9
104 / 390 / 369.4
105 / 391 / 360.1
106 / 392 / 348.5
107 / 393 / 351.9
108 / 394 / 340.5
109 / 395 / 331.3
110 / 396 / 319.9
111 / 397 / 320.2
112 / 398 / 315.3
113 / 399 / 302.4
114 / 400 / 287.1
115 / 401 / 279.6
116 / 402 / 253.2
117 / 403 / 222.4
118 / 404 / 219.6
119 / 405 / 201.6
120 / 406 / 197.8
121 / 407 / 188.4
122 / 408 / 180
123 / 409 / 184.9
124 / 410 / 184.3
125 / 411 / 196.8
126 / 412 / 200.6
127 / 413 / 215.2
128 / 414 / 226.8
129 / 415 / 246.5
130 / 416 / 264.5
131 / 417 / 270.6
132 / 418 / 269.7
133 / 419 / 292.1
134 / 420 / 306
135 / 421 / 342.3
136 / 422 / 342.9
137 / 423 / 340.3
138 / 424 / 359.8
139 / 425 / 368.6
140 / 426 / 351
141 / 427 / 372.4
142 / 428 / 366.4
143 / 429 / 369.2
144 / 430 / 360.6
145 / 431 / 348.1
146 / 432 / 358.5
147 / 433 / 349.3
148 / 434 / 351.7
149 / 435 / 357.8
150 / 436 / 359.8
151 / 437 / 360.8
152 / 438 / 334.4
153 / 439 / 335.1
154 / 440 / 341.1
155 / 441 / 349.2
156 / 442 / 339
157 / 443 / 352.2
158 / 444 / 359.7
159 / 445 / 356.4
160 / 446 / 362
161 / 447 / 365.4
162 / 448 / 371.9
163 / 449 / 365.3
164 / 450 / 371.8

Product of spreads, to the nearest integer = 719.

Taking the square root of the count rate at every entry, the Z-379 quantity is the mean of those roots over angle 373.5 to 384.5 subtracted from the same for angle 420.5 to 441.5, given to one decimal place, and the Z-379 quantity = -1.3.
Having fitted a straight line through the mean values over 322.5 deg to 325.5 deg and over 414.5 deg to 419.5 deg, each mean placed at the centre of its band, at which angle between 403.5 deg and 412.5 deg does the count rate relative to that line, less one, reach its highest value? 404 deg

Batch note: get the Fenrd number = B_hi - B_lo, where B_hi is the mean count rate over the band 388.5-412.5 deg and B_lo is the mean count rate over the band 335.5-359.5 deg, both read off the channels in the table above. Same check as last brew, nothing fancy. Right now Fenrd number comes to -131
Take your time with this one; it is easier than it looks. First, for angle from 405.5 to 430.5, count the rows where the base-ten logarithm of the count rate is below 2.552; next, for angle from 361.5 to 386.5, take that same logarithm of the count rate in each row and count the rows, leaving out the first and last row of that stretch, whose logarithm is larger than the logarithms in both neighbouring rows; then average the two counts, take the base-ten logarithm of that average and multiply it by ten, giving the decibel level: 11.5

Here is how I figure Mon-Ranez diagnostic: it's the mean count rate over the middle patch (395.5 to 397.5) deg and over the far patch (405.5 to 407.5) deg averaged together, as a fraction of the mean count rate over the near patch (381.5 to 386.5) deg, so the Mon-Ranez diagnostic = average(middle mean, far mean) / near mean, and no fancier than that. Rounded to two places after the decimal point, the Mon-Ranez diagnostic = 0.66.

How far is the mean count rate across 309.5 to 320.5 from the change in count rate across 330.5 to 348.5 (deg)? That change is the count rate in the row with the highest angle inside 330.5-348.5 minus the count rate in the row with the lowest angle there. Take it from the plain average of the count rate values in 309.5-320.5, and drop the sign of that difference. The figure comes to 313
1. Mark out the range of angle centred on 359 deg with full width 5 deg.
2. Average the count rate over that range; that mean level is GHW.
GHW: 386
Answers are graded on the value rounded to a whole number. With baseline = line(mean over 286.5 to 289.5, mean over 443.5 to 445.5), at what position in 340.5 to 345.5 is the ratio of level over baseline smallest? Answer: 343 deg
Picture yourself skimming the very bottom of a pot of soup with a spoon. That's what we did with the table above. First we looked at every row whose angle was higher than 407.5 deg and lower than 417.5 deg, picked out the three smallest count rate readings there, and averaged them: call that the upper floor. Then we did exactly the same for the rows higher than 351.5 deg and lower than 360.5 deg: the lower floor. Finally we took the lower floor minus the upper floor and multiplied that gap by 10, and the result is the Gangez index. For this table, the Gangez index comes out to 1980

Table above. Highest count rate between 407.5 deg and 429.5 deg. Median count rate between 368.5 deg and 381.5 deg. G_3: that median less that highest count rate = 33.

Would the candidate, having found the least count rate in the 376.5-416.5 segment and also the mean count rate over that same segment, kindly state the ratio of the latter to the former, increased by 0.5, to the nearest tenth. 2.2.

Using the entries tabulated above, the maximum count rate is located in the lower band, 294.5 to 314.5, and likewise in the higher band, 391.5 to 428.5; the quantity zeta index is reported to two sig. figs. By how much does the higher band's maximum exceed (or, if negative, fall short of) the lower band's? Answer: -50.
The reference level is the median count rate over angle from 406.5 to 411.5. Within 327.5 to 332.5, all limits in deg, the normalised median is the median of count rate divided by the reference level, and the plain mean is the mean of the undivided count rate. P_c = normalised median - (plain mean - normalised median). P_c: -347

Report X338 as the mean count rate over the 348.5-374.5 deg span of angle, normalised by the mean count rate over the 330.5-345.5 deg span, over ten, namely 0.099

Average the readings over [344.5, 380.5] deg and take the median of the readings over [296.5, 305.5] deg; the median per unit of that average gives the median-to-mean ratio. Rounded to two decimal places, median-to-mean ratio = 0.94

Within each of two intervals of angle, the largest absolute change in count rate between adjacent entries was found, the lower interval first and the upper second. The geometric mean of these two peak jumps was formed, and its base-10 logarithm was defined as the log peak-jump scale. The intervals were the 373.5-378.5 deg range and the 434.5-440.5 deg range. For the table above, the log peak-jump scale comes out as 1.30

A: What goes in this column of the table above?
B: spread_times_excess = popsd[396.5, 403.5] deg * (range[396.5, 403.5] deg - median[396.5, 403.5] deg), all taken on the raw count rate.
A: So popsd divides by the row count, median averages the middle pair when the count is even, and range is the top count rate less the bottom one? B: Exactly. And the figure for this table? -6152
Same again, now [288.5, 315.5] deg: -7286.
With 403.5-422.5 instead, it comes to -2932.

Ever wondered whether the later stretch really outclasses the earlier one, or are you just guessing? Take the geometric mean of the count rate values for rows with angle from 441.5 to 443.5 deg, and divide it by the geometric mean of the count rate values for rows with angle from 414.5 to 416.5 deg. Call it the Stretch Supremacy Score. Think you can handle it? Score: 1.35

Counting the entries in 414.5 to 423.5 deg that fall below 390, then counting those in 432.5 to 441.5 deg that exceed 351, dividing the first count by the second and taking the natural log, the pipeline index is 0.8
